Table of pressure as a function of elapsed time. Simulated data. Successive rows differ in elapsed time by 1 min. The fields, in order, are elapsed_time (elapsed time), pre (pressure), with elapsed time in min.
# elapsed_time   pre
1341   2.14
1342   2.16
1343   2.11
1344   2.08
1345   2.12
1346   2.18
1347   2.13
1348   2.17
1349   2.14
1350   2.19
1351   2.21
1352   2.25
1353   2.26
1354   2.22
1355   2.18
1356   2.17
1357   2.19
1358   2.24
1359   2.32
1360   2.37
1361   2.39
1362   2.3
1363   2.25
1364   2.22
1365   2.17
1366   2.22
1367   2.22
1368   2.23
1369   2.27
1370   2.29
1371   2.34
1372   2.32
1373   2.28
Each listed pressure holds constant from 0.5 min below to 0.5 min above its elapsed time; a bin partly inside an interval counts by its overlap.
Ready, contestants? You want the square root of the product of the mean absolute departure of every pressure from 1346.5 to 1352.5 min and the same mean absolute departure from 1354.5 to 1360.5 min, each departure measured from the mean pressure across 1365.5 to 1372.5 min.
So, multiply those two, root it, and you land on 0.081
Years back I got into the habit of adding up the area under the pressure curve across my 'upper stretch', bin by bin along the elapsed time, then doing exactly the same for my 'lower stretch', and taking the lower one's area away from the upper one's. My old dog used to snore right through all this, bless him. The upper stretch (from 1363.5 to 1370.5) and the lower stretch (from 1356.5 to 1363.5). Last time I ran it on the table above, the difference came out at -0.44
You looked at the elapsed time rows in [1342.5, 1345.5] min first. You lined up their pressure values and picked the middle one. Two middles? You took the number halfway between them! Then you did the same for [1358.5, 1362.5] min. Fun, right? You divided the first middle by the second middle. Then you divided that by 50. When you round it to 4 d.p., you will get 0.0180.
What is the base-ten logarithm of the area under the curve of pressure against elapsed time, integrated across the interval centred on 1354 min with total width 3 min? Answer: 0.82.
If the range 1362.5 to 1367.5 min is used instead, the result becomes 1.04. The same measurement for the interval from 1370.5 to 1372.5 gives 0.67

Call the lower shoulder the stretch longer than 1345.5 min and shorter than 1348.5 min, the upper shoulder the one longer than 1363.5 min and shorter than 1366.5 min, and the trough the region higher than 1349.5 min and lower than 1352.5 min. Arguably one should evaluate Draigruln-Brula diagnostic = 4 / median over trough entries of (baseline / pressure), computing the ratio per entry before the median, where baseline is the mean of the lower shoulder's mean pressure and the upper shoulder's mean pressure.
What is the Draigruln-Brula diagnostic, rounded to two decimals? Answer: 4.05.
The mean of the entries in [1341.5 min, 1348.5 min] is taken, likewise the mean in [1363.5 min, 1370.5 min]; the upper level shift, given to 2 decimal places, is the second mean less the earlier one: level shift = 0.10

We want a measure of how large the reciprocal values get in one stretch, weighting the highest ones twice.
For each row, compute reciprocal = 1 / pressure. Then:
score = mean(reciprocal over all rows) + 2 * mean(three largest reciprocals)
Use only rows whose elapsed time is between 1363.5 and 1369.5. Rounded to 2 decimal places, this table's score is 1.36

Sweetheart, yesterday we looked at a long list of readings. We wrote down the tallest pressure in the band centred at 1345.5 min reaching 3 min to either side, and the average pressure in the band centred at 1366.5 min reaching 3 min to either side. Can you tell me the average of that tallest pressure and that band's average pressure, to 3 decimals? 2.201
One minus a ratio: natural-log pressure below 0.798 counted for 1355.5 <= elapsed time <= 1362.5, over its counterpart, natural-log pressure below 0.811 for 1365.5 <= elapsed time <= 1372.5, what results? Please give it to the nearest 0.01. 0.33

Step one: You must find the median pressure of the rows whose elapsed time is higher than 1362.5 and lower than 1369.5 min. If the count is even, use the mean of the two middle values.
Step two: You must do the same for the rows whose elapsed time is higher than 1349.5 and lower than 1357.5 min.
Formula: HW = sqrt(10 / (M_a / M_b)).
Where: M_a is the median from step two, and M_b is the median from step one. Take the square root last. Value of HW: 3.18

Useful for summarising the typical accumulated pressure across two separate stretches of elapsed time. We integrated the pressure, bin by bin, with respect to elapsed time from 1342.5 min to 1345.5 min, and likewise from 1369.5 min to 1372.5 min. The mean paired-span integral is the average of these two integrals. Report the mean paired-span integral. 6.63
